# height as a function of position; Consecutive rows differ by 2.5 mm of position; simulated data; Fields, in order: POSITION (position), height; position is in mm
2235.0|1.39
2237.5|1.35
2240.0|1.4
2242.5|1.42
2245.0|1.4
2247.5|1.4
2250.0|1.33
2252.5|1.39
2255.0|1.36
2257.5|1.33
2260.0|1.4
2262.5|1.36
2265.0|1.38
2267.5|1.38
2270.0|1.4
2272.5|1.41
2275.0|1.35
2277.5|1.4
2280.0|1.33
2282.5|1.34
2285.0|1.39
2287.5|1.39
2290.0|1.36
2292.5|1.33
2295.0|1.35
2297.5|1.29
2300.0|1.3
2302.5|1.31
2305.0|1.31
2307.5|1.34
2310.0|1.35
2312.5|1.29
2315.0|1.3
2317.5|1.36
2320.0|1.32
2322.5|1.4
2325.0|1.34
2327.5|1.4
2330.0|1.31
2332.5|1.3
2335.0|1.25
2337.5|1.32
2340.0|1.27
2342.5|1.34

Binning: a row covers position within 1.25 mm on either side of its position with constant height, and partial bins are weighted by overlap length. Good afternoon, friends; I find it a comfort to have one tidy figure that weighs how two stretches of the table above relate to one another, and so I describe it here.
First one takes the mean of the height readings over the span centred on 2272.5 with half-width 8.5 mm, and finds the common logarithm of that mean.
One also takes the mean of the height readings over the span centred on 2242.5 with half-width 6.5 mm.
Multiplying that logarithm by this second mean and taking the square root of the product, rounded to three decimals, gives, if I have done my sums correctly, 0.441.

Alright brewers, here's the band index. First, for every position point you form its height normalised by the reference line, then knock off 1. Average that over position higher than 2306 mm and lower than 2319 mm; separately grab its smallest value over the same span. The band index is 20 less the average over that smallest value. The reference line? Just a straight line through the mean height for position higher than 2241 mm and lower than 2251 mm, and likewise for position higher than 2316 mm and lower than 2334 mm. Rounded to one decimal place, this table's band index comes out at 19.6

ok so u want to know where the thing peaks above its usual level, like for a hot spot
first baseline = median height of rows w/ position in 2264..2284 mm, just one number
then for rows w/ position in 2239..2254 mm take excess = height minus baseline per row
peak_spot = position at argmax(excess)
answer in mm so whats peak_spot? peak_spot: 2242.5 mm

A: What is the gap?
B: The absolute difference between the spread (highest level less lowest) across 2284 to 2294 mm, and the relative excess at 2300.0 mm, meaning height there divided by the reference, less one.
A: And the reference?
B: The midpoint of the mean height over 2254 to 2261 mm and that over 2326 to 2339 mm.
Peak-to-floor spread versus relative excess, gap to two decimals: 0.09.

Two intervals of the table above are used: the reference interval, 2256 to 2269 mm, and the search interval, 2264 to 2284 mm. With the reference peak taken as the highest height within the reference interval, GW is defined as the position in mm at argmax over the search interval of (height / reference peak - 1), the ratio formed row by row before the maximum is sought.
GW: 2272.5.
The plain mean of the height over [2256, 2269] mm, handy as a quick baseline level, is 1.370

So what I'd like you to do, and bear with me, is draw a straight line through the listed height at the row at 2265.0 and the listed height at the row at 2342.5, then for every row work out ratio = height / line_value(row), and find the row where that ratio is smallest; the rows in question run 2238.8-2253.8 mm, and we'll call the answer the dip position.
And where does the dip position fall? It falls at 2250.0 mm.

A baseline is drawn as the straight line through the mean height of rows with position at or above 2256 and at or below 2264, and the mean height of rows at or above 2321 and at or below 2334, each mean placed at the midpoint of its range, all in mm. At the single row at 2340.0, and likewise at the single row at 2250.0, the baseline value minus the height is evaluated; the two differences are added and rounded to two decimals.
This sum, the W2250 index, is 0.11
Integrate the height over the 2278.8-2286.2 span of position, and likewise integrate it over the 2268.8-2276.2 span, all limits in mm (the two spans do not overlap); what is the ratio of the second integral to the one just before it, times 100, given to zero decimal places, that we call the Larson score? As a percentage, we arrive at 102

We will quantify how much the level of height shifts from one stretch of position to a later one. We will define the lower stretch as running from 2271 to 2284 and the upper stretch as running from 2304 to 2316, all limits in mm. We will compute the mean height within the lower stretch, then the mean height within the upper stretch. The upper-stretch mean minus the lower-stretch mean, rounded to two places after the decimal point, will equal -0.05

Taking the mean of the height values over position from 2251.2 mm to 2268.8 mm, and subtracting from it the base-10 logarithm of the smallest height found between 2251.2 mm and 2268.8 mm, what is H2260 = 1.25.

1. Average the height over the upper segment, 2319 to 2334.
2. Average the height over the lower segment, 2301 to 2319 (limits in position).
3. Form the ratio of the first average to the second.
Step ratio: 1.02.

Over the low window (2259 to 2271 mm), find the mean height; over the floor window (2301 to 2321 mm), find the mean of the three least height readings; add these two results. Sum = 2.68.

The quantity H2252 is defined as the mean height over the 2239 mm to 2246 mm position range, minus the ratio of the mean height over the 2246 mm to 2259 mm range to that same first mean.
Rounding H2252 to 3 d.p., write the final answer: 0.438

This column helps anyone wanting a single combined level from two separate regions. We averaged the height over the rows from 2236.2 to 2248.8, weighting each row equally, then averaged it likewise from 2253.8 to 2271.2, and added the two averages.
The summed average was 2.77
